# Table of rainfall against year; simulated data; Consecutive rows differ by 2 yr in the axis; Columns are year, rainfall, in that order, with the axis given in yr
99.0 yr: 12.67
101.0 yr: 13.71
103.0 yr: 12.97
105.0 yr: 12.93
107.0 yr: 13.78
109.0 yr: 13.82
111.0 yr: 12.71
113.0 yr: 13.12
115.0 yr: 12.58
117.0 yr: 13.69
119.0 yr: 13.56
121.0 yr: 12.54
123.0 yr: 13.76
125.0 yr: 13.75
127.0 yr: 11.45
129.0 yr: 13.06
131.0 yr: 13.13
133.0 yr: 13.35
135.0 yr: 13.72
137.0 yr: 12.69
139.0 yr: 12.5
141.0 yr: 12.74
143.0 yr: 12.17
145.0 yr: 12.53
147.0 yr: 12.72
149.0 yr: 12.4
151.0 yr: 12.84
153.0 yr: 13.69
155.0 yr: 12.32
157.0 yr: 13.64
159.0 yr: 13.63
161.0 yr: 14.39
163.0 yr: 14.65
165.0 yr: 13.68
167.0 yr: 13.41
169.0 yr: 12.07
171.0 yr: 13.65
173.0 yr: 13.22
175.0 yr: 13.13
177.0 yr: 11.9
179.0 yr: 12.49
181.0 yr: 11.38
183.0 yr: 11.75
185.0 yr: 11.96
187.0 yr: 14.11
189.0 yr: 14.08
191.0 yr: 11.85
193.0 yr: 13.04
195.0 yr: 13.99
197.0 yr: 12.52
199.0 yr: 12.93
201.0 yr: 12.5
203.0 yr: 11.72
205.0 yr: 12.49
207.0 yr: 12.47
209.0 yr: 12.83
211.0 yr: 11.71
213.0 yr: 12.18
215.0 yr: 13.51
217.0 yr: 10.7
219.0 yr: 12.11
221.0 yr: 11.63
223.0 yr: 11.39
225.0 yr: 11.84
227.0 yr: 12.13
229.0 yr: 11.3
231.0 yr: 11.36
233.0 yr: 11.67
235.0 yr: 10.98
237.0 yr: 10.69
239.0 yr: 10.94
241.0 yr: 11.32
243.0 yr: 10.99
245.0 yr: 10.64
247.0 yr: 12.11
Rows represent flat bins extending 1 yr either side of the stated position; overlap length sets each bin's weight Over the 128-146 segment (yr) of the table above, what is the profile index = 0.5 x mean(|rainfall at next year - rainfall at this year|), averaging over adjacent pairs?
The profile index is 0.191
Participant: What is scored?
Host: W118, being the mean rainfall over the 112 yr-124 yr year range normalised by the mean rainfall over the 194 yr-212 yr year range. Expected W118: 1.05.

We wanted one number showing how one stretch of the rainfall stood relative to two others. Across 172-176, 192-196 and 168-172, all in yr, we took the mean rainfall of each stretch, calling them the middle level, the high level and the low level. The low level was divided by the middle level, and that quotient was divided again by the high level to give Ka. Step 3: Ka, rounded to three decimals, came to 0.072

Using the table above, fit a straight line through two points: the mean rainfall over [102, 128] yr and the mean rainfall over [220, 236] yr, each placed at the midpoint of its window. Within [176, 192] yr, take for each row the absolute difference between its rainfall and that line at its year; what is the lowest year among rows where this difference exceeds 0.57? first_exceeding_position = 181.0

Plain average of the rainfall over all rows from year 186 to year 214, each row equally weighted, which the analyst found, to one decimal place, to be 12.7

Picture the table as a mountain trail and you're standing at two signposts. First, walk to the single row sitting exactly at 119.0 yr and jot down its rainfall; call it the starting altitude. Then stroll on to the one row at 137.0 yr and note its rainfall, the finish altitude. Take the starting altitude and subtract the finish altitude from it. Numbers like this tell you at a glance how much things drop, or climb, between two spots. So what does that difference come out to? 0.87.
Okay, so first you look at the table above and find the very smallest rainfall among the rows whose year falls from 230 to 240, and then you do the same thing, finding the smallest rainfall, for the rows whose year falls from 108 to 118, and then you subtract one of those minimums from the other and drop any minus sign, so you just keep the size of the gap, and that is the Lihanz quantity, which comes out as 1.9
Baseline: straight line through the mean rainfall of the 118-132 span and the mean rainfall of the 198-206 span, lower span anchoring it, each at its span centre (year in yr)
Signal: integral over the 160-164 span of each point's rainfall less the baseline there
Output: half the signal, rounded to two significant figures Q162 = 3.6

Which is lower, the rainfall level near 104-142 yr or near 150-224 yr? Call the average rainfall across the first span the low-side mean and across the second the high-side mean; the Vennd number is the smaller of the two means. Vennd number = 12.7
